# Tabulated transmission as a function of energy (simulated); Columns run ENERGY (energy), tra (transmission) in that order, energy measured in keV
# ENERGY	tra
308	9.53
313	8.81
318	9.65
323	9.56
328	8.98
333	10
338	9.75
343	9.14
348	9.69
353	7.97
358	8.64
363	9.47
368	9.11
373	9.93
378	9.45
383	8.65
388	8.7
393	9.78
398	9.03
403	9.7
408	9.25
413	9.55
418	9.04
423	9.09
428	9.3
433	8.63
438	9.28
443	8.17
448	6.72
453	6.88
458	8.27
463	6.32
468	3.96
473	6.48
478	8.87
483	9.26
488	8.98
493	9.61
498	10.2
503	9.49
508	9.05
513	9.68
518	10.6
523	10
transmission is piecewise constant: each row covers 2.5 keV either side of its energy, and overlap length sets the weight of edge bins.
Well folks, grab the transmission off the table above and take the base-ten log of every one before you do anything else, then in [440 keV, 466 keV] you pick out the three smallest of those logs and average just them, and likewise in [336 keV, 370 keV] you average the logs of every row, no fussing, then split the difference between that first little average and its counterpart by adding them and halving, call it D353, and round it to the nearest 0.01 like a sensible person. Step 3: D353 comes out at 0.89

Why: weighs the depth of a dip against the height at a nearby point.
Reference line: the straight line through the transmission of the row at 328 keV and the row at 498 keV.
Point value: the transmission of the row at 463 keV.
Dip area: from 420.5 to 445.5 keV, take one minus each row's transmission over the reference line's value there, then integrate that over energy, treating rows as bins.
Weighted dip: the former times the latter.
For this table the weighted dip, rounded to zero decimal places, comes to 14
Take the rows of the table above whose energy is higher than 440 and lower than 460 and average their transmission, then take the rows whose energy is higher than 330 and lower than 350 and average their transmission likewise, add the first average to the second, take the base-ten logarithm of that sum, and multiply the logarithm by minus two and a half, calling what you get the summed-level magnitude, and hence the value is -3.09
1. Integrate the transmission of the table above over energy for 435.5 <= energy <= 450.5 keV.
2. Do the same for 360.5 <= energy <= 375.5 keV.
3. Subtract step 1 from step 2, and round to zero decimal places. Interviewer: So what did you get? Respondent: 22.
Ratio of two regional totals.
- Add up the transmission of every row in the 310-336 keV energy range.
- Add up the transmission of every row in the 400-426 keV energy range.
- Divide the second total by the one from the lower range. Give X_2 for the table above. 0.99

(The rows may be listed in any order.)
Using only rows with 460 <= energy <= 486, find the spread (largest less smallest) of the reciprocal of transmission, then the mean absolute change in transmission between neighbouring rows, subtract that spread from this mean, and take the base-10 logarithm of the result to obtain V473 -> 0.25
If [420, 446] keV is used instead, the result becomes -0.19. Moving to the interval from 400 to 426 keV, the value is -0.49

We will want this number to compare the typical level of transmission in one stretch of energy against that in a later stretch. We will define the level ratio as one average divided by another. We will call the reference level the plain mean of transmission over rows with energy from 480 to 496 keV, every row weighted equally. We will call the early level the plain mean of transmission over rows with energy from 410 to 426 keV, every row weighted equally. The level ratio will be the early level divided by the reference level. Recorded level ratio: 0.99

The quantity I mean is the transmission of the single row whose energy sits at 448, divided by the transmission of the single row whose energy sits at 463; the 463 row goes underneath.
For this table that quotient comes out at 1.06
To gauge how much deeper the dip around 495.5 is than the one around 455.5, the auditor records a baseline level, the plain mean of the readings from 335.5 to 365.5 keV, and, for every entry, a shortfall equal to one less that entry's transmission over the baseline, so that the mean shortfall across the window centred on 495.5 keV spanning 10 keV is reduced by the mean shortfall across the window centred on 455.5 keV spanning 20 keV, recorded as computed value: -0.3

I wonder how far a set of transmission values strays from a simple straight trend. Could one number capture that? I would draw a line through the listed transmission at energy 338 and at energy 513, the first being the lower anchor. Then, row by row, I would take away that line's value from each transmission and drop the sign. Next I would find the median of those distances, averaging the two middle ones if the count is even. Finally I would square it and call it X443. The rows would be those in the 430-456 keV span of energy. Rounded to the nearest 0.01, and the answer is 2.37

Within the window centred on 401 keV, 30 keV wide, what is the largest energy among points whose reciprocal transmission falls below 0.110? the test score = 413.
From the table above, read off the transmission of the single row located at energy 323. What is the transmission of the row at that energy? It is 9.56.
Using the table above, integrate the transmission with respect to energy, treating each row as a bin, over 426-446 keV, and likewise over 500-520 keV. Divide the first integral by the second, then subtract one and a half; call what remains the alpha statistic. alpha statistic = -0.59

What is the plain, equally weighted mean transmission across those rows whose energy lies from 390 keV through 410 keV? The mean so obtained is 9.4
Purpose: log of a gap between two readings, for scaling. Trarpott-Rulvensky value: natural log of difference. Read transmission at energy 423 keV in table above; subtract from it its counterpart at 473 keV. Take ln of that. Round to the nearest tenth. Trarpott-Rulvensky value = 1.0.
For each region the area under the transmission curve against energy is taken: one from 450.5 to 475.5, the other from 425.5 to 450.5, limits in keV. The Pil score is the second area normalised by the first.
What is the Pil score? 1.32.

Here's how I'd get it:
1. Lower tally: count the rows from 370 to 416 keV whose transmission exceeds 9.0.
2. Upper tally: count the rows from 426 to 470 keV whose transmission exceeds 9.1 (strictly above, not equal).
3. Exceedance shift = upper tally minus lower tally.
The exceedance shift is -5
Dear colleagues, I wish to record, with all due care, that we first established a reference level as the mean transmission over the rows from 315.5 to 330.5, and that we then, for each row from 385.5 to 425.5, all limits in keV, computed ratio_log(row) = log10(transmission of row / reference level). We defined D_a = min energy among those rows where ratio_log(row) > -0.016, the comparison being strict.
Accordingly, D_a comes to 393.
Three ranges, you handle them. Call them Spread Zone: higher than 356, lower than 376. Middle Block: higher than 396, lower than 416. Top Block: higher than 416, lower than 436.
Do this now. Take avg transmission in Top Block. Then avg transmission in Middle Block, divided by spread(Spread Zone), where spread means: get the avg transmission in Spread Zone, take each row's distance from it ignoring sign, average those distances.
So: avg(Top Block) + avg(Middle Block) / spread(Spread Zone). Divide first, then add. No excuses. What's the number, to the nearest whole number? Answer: 32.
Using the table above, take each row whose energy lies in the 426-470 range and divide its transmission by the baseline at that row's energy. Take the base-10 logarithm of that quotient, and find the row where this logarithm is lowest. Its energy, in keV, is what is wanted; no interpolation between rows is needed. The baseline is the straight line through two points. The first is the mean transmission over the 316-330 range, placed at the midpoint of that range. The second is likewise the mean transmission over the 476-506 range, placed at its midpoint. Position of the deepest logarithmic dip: 468 keV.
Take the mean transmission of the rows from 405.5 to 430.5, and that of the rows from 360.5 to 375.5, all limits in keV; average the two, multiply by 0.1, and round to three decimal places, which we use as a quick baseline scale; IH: 0.937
